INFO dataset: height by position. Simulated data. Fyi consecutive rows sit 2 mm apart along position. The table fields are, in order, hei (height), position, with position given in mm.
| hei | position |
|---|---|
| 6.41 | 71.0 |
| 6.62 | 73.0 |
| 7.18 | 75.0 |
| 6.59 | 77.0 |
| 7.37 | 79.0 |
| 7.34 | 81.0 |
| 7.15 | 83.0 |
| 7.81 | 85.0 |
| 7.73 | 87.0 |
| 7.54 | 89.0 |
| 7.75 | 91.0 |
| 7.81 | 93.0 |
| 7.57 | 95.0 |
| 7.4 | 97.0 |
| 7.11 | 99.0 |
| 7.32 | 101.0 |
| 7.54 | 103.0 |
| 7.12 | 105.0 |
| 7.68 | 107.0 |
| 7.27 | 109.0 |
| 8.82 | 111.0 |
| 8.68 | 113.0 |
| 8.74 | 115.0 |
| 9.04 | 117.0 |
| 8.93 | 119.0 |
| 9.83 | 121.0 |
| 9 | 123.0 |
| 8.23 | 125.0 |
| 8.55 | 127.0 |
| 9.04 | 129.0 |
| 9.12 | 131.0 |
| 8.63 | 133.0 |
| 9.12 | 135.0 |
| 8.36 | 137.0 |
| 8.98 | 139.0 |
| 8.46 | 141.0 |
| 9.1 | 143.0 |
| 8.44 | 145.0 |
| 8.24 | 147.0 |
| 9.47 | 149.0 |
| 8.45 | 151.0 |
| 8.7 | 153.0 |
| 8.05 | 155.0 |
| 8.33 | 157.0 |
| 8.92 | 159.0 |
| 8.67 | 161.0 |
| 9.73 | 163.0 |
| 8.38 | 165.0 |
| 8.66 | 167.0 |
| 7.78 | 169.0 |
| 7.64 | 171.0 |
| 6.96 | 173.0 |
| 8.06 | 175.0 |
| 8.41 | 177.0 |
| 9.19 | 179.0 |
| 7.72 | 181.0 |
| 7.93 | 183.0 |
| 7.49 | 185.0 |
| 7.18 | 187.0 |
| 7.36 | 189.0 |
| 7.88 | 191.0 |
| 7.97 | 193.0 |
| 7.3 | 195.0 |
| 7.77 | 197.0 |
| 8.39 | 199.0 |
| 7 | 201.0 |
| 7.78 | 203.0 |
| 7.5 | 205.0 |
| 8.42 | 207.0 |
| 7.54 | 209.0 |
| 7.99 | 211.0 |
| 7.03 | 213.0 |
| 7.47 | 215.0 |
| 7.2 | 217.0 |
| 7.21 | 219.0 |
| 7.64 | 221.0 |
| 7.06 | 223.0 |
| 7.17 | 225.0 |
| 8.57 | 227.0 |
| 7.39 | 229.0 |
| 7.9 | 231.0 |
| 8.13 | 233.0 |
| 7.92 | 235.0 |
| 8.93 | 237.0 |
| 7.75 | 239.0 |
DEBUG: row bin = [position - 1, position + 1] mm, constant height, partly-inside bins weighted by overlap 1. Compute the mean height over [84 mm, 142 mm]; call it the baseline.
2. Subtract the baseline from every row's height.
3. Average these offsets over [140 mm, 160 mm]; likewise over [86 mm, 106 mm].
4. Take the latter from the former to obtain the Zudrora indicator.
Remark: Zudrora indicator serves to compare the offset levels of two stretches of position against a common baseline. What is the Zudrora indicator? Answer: 1.1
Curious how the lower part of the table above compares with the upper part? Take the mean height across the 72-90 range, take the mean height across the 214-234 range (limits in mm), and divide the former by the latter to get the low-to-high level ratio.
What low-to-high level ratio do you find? 0.96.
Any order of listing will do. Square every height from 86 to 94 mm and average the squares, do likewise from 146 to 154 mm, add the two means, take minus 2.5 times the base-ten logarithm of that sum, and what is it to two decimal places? -5.33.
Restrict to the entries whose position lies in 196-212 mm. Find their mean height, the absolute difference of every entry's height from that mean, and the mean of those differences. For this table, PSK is 0.35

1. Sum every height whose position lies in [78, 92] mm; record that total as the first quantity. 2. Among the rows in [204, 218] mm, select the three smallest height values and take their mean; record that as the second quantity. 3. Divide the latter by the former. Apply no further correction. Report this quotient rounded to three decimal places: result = 0.137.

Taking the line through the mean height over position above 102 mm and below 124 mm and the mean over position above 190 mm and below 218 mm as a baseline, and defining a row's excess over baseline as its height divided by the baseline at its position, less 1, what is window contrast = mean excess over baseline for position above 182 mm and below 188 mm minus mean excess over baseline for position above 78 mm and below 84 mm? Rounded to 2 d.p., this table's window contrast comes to 0.12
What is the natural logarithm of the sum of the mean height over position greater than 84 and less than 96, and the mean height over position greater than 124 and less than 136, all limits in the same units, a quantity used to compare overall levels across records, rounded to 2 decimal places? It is 2.80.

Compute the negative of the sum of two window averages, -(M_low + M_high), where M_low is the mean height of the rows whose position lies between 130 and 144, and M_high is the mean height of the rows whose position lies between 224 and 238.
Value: -16.8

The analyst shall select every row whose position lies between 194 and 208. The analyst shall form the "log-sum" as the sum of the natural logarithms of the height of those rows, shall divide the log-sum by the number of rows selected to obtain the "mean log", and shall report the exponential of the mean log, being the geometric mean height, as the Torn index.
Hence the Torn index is 7.7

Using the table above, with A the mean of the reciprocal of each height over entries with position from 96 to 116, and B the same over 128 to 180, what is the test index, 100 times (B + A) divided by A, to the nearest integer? 190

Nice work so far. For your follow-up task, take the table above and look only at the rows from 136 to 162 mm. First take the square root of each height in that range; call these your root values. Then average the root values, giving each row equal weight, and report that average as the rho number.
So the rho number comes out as 2.94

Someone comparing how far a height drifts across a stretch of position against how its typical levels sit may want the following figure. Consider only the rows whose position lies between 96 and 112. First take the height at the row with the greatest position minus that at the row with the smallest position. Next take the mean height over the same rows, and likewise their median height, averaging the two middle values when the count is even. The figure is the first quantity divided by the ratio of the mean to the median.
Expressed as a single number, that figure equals 1.4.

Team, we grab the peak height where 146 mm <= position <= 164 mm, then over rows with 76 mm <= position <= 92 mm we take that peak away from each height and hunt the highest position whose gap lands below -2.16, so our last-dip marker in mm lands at 89.0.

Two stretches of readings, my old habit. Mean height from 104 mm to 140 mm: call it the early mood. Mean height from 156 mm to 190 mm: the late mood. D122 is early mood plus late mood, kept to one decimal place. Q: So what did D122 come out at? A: 16.8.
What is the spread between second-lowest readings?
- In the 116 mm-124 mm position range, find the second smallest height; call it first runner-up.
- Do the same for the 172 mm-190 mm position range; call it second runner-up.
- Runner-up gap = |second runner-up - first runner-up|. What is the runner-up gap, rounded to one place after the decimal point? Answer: 1.8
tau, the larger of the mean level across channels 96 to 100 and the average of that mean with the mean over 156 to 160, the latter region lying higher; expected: 7.9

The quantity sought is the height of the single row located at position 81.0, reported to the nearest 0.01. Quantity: 7.34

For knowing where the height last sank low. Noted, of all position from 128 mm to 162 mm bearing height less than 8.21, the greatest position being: 155.0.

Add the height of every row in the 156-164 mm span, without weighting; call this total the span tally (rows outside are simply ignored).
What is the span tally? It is 36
